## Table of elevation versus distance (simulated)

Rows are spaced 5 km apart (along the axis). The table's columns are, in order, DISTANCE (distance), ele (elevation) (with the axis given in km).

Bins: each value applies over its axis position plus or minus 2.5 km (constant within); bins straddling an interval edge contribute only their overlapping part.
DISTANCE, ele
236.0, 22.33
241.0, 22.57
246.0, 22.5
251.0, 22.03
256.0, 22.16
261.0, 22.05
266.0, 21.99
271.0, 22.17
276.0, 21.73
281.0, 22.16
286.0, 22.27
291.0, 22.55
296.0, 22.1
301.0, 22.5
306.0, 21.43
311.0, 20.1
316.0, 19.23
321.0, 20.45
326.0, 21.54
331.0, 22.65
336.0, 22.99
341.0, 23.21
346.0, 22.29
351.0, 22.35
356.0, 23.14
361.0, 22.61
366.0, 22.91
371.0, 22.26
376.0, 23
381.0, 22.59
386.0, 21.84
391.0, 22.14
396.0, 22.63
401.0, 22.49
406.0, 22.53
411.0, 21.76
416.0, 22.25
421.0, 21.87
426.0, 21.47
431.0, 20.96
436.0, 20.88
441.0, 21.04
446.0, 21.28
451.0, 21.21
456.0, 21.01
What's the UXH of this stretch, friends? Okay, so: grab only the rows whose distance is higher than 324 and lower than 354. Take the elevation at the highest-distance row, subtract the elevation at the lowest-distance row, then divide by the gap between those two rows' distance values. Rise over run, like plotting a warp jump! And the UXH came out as 0.03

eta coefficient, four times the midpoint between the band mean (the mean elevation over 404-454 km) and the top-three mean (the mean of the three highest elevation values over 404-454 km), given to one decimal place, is 87.5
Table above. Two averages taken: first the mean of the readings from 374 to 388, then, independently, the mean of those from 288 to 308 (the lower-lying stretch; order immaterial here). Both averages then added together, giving 44.6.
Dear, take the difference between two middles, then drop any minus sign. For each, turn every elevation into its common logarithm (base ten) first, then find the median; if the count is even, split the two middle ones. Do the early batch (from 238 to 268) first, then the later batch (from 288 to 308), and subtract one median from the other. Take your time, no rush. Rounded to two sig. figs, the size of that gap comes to 0.0038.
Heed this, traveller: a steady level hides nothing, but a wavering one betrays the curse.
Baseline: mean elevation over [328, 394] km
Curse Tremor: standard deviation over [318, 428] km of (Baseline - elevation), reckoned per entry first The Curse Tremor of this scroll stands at 0.6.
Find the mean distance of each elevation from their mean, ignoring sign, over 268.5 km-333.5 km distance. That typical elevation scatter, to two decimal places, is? 0.81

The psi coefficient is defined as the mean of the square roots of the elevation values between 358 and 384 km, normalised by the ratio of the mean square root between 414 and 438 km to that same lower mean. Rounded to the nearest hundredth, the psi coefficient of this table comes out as 4.89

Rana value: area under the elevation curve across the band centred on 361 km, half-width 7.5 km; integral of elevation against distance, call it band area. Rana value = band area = 343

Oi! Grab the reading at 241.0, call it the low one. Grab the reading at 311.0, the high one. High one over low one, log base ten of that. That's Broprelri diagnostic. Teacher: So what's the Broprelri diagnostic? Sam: -0.050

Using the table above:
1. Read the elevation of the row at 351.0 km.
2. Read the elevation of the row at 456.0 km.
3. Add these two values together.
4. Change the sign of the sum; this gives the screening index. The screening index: -43.4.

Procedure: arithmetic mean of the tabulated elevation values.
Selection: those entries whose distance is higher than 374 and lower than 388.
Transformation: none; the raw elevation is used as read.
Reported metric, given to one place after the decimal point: 22.5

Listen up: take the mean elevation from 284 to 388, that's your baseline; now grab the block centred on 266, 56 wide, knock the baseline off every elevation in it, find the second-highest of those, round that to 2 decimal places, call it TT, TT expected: 0.45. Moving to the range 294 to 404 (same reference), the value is 1.04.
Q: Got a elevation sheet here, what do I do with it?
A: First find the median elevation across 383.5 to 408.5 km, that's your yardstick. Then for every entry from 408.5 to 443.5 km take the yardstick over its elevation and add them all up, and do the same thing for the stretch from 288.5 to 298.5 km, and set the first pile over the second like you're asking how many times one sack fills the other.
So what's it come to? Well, 3.6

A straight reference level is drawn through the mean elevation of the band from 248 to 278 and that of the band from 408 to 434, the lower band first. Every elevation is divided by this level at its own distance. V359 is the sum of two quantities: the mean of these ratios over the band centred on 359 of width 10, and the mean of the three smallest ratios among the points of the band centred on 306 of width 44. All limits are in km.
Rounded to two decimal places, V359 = 1.96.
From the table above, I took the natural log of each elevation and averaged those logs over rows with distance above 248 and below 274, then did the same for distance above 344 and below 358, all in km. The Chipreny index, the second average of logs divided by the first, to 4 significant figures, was 1.007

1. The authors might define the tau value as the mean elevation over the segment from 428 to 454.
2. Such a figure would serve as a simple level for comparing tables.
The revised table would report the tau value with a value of 21.1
